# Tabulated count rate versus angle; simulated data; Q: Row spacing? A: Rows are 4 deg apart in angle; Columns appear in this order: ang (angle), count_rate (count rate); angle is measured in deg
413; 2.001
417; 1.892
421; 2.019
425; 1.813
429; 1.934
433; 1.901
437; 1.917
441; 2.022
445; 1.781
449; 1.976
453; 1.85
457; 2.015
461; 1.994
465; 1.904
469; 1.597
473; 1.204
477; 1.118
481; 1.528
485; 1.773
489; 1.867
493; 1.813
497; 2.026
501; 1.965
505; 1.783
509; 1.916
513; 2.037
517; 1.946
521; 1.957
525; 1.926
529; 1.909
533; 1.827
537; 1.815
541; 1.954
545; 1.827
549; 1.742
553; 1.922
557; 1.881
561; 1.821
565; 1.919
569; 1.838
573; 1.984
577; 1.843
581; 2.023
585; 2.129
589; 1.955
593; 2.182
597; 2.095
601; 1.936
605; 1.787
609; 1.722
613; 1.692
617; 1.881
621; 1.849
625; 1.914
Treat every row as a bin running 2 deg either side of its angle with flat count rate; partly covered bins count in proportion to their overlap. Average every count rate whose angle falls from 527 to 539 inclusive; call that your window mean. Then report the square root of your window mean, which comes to 1.36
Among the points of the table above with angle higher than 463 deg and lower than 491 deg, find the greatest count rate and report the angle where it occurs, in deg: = 465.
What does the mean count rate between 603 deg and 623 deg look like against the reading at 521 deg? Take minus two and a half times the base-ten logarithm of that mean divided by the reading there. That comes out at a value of 0.10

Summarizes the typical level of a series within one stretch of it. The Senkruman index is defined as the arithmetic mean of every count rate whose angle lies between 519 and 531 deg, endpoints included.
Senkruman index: 1.93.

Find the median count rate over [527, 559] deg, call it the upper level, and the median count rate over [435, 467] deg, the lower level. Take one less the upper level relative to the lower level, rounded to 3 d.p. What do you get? 0.048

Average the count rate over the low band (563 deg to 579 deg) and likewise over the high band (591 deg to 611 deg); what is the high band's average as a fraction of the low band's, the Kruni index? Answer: 1.026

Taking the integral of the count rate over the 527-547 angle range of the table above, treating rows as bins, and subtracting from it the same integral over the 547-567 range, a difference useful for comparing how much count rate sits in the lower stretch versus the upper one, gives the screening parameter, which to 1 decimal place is 0.2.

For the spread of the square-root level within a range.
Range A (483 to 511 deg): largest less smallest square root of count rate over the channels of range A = 0.092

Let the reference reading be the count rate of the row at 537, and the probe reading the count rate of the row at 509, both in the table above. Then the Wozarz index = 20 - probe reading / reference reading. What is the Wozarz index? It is 18.9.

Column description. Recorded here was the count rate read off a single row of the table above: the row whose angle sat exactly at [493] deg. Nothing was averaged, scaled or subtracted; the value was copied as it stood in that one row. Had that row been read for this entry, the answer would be 1.813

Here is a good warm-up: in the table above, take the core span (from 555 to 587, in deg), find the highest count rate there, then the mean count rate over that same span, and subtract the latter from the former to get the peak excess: 0.20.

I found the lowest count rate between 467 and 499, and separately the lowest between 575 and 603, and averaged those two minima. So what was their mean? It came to 1.48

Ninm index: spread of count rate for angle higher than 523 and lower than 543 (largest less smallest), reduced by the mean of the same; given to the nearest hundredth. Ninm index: -1.75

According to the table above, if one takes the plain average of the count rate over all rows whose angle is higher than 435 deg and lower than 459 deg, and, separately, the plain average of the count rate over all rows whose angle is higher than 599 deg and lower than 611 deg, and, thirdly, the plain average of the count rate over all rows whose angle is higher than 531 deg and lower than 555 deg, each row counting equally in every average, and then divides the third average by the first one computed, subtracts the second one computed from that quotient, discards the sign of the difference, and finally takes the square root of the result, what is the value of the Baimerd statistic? 0.93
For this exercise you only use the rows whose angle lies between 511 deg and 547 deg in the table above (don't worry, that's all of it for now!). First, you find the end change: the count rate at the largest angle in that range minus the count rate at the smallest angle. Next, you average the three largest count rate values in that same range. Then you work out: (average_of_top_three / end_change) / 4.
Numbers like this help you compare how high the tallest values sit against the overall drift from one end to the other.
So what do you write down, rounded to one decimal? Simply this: -2.4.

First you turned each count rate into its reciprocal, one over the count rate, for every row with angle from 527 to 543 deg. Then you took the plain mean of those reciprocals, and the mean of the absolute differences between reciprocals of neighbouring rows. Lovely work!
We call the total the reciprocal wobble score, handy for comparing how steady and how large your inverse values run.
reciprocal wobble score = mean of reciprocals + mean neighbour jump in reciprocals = 0.556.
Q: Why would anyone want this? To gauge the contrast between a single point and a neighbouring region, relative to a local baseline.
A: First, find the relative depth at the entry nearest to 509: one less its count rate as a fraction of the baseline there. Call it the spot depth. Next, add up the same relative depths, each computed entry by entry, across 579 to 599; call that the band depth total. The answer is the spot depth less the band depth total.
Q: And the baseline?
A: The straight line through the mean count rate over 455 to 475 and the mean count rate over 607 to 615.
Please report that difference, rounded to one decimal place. 1.0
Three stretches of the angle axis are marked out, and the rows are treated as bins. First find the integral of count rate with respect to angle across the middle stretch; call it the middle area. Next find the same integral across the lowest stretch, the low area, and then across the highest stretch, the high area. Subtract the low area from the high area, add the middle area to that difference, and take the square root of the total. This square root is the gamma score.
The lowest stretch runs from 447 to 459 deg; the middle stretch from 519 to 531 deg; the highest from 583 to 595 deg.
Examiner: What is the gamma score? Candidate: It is 4.99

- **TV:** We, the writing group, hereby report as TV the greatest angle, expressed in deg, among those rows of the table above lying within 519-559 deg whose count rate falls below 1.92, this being 557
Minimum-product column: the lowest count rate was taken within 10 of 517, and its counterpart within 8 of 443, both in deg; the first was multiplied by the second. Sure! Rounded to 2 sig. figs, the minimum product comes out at 3.4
